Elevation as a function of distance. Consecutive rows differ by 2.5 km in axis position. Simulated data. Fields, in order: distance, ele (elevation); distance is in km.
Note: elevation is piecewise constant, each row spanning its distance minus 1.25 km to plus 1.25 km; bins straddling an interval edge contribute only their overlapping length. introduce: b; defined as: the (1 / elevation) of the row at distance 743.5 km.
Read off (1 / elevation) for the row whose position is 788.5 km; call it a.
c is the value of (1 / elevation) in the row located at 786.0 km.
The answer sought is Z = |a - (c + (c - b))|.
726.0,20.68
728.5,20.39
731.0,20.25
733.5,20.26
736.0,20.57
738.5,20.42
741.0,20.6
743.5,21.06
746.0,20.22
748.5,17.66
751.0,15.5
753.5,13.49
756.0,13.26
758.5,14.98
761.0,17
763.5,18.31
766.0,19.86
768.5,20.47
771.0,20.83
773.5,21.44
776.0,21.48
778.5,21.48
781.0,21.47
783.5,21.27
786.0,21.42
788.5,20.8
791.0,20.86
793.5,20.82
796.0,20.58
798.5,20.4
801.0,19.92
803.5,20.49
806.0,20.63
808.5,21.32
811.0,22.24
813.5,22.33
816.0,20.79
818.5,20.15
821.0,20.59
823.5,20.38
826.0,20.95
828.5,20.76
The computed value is 0.0022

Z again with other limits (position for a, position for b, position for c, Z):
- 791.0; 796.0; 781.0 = 0.0034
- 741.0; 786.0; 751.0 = 0.0338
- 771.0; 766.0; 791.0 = 0.0025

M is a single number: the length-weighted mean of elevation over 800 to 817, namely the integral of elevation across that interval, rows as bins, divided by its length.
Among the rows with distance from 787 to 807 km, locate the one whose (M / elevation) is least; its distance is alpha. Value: 791.0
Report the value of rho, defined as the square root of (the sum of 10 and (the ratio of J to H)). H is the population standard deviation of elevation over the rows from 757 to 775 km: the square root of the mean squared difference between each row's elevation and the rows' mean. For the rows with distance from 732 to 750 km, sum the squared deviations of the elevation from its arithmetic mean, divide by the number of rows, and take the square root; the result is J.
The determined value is 3.24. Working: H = 2.2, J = 1.0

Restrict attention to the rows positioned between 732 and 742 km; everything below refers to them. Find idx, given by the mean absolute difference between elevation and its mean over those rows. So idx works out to 0.12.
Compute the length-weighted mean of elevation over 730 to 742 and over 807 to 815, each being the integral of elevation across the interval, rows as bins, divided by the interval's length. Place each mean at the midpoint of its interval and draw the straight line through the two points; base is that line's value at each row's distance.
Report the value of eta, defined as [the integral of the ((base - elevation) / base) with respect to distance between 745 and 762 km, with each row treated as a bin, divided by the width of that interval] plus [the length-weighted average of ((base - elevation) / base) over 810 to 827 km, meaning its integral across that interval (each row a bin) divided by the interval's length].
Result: 0.28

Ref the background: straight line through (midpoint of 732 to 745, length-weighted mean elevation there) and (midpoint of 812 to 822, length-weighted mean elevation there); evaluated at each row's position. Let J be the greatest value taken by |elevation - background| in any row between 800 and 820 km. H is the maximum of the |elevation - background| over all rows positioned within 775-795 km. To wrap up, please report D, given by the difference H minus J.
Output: -1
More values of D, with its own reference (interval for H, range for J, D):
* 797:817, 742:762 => -6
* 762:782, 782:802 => 1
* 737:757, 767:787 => 7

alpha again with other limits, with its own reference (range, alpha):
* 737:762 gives 743.5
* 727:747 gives 743.5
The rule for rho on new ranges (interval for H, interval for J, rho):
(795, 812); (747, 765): 3.55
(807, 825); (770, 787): 3.20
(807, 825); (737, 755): 3.66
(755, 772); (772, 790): 3.18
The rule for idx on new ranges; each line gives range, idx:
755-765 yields 1.77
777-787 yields 0.07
